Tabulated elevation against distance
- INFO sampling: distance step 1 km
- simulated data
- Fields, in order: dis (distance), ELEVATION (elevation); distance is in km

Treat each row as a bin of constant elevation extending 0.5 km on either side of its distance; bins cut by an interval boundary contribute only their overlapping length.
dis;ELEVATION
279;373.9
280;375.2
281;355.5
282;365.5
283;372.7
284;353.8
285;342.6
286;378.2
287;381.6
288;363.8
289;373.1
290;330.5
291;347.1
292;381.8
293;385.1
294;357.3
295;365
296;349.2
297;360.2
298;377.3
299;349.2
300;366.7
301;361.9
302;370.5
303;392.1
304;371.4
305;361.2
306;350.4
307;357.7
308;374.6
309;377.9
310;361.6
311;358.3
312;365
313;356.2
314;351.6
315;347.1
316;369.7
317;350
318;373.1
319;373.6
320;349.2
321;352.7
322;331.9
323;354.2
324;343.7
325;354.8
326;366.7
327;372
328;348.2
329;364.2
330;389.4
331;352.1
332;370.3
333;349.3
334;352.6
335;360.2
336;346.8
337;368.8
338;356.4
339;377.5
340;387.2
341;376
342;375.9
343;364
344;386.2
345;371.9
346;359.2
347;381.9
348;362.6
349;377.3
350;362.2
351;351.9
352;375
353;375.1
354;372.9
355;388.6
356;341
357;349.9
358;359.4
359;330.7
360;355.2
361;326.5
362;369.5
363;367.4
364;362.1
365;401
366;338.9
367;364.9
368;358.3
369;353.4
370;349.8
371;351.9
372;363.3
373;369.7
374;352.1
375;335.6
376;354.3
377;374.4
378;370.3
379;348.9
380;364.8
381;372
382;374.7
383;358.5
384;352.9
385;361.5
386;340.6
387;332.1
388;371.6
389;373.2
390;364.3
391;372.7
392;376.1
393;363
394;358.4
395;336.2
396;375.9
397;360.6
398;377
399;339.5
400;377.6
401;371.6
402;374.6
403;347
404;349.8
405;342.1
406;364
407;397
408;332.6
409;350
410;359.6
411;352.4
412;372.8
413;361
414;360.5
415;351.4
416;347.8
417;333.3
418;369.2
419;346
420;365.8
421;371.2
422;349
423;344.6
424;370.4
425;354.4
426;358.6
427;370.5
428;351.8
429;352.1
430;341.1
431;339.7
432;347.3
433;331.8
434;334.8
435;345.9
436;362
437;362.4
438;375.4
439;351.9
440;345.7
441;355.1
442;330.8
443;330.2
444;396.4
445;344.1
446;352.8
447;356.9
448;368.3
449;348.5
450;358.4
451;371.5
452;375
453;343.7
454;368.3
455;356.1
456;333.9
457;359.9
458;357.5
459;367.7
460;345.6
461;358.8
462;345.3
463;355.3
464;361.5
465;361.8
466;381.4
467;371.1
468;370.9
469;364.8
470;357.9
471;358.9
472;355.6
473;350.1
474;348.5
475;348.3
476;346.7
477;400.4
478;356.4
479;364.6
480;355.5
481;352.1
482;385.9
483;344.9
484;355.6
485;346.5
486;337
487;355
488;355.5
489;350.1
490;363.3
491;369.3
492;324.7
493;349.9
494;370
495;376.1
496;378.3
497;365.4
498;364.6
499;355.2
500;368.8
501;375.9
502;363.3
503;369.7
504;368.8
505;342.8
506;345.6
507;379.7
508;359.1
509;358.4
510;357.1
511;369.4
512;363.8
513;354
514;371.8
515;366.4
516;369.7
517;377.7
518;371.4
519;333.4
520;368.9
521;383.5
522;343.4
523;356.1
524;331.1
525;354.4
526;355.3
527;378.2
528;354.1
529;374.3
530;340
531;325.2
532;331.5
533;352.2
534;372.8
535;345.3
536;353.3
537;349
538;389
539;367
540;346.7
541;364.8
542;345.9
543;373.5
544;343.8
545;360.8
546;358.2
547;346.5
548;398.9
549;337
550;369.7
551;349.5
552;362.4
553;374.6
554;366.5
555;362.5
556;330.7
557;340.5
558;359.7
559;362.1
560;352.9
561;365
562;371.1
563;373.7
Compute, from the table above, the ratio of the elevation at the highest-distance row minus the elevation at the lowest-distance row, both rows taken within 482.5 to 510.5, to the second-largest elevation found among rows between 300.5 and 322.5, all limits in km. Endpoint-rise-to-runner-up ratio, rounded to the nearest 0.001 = 0.032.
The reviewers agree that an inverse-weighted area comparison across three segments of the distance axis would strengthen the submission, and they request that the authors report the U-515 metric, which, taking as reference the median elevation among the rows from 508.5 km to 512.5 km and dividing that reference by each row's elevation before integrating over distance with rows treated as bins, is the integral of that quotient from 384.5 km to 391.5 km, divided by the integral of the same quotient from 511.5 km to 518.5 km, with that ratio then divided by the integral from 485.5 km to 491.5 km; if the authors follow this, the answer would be 0.17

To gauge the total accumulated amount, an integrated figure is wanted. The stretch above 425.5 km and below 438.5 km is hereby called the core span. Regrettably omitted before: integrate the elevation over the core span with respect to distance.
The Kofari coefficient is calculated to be 4573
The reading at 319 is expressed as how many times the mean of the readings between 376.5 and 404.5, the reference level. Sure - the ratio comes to 1.03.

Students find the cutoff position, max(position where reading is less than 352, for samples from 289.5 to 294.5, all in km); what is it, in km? 291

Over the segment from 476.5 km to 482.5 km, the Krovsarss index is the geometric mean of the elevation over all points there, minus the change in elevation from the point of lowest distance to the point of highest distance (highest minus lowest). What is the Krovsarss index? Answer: 383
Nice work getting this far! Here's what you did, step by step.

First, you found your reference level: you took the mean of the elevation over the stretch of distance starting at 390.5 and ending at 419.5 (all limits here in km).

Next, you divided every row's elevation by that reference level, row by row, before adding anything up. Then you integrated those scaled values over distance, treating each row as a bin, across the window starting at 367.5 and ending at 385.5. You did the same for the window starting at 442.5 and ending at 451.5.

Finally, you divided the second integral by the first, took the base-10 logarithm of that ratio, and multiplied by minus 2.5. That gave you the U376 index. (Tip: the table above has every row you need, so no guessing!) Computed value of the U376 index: 0.8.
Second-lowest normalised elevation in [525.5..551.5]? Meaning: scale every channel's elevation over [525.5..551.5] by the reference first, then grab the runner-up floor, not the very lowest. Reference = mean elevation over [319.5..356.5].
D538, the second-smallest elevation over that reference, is 0.911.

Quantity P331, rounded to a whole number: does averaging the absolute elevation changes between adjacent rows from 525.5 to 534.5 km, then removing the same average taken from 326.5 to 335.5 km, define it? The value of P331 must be 1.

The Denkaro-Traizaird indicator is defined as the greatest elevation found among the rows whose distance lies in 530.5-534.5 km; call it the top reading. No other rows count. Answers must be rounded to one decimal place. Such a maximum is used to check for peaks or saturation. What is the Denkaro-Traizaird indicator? 372.8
